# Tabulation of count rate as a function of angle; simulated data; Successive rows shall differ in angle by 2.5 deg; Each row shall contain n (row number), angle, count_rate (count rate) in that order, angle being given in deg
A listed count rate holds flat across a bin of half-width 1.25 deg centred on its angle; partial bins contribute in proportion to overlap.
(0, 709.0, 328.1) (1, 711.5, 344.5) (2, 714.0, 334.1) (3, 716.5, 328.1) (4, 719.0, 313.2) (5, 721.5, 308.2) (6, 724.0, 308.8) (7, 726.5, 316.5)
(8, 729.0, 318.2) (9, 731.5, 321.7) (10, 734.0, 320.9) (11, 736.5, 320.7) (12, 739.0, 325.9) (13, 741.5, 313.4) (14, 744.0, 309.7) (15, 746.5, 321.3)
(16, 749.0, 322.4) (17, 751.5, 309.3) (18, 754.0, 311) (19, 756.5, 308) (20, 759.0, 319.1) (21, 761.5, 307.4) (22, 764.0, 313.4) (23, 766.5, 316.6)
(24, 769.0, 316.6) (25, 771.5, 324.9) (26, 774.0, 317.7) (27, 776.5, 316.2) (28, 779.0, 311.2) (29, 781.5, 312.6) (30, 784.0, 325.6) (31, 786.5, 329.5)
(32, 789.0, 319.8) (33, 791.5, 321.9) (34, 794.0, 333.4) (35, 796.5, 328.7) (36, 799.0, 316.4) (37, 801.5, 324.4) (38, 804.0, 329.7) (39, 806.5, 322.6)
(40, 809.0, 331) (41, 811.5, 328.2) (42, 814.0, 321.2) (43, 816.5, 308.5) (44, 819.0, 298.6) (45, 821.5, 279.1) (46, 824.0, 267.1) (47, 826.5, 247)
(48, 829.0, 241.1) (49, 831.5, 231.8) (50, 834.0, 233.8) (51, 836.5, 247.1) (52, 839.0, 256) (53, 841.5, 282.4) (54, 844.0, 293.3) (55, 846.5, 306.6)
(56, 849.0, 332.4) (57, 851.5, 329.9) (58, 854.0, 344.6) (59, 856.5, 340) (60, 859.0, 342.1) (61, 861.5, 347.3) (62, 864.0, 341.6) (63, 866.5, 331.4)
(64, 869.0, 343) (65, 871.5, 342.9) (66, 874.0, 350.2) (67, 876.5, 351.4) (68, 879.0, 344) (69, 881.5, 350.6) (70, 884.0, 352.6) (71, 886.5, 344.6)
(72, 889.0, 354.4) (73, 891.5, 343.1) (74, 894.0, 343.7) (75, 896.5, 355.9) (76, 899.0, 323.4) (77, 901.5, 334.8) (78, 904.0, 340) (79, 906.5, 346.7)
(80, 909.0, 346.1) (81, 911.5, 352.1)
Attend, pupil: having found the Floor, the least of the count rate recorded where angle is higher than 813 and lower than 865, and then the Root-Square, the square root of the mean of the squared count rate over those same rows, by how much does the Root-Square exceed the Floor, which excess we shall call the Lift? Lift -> 66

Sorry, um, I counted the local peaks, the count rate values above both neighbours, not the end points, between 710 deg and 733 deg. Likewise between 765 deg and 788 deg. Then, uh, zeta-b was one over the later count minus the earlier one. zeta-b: 1.00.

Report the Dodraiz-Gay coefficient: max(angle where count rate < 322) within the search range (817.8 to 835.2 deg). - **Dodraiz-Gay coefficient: 834.0 deg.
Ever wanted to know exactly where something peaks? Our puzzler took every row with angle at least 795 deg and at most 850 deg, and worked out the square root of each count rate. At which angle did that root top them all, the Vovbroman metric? 849.0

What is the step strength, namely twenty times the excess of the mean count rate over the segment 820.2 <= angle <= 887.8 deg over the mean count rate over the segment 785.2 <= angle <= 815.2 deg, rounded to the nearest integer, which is -308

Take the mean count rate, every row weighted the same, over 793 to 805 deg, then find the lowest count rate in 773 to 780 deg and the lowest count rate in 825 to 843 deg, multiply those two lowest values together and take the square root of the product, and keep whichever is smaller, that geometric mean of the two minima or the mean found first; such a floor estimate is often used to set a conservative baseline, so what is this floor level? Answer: 269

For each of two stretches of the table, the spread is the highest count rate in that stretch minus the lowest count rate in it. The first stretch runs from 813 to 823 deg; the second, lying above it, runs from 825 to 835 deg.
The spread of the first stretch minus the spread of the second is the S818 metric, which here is 27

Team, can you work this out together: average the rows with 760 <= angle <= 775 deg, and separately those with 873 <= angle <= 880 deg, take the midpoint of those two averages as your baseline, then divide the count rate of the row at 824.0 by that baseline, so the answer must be 0.80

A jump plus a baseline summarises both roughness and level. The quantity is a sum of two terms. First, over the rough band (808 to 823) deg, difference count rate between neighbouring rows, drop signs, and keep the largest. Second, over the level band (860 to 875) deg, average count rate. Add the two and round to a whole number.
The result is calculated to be 362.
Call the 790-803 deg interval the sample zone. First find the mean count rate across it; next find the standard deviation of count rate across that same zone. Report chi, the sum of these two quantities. 331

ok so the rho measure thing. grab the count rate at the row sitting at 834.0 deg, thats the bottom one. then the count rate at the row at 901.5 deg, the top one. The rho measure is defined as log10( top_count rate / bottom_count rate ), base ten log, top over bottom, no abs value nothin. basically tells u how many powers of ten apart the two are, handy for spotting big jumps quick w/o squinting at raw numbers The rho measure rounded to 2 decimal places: 0.16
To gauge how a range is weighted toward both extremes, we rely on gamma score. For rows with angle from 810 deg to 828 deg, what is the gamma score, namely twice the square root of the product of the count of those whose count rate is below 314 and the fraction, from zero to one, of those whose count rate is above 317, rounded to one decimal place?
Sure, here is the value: 2.4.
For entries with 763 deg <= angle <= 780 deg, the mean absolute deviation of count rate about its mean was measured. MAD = 2.7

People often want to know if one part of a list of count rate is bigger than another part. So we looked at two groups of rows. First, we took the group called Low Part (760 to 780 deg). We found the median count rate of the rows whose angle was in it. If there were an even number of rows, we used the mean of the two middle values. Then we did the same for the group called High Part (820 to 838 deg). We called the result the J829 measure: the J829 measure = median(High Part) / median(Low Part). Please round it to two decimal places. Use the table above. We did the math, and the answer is 0.78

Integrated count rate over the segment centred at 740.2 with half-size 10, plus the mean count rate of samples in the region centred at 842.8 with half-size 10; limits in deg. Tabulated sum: 6675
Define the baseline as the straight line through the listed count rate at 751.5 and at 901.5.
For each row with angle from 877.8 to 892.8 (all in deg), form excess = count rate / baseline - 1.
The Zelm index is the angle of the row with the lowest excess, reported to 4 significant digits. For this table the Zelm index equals 891.5 deg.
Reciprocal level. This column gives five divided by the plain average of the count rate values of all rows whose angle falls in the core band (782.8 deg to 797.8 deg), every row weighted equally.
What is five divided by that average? 0.0153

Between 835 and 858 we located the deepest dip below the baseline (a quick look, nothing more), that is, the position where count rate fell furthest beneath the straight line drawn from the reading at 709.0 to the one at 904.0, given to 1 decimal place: 836.5 deg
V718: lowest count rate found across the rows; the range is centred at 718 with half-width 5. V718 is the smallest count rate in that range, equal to 308.2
